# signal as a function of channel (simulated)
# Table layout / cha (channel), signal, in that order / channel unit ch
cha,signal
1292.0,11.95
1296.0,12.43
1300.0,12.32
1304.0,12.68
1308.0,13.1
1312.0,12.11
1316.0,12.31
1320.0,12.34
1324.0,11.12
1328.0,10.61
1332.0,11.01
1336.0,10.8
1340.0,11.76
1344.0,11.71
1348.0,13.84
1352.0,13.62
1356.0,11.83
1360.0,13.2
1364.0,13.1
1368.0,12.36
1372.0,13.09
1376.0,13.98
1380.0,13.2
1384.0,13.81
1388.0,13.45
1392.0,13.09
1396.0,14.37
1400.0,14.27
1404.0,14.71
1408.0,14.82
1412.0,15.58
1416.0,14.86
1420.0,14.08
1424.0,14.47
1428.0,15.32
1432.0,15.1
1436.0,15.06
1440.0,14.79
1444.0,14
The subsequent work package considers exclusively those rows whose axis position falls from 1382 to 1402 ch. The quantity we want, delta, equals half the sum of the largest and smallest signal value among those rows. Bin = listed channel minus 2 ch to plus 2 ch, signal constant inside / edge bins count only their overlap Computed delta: 13.7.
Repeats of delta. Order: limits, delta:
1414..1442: 14.7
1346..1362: 12.8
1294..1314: 12.6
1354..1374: 12.5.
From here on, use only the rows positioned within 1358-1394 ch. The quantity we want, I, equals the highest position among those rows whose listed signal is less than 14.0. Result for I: 1392.0 ch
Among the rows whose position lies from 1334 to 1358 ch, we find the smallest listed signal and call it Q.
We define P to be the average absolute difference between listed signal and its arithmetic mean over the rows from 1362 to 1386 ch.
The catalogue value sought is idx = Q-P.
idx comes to 10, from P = 0.43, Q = 10.8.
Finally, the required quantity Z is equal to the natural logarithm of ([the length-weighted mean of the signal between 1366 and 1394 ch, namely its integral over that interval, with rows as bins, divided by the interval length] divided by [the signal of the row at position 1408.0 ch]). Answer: -0.11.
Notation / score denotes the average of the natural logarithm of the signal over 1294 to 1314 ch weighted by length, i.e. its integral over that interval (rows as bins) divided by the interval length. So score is 2.53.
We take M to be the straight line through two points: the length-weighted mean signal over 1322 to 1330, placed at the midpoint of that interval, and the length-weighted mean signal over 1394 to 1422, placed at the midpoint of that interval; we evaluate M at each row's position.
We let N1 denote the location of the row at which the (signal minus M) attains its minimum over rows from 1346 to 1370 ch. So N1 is 1368.0 ch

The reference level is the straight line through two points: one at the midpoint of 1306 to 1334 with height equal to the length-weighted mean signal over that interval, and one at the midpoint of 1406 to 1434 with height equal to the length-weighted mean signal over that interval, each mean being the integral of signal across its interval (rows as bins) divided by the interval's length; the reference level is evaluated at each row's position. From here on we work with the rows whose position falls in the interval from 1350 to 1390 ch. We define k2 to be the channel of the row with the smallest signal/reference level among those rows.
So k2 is 1356.0 ch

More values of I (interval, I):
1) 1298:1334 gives 1332.0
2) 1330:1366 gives 1364.0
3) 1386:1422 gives 1392.0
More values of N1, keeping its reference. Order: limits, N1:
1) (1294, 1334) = 1328.0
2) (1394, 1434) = 1420.0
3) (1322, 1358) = 1336.0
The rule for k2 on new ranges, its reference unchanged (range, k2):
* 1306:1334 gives 1328.0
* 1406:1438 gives 1420.0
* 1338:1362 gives 1356.0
